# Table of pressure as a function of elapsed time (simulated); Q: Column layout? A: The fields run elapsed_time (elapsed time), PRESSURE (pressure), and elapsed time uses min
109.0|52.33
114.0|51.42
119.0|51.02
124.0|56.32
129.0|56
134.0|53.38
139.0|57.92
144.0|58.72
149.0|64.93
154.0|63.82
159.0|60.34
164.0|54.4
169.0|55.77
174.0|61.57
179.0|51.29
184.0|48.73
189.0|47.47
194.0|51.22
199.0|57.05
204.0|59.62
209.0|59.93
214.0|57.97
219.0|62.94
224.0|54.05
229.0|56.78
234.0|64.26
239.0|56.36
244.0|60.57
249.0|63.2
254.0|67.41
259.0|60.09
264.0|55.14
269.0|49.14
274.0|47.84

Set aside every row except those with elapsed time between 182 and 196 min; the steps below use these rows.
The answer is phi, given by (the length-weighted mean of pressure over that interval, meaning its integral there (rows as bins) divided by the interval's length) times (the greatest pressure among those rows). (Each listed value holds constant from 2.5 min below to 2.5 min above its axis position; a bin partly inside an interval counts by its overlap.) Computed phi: 2514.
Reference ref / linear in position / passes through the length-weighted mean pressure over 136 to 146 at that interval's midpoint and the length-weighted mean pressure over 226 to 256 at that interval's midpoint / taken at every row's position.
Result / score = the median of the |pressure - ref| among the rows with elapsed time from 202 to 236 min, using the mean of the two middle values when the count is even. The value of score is 2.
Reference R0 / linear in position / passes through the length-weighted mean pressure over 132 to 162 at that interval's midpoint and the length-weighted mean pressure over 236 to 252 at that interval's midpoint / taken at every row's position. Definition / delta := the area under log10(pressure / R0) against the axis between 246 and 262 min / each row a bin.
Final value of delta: 0.3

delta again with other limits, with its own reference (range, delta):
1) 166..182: -0.5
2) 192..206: -0.4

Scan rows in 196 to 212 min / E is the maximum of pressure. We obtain 59.93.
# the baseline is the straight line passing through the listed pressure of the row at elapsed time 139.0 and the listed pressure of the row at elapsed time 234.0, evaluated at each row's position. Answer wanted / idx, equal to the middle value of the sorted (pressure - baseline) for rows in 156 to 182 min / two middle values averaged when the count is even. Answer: -4.2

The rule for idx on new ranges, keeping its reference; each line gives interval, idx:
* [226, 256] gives -3.2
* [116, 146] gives -0.9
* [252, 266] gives -5.8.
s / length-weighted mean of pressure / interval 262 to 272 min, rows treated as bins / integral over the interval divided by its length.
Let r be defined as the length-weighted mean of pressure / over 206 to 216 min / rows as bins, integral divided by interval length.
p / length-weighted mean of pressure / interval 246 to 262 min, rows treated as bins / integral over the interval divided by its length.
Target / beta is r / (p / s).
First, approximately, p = 63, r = 59.0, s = 51.8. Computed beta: 48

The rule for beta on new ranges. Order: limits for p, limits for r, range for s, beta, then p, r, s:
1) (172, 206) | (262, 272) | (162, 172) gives 54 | 54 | 51.8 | 55.4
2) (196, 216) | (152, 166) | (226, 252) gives 61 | 58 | 59.5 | 60.3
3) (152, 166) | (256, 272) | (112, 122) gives 48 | 60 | 55.0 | 51.5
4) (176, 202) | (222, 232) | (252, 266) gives 66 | 52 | 55.9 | 60.9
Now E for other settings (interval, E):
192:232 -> 62.94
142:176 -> 64.93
